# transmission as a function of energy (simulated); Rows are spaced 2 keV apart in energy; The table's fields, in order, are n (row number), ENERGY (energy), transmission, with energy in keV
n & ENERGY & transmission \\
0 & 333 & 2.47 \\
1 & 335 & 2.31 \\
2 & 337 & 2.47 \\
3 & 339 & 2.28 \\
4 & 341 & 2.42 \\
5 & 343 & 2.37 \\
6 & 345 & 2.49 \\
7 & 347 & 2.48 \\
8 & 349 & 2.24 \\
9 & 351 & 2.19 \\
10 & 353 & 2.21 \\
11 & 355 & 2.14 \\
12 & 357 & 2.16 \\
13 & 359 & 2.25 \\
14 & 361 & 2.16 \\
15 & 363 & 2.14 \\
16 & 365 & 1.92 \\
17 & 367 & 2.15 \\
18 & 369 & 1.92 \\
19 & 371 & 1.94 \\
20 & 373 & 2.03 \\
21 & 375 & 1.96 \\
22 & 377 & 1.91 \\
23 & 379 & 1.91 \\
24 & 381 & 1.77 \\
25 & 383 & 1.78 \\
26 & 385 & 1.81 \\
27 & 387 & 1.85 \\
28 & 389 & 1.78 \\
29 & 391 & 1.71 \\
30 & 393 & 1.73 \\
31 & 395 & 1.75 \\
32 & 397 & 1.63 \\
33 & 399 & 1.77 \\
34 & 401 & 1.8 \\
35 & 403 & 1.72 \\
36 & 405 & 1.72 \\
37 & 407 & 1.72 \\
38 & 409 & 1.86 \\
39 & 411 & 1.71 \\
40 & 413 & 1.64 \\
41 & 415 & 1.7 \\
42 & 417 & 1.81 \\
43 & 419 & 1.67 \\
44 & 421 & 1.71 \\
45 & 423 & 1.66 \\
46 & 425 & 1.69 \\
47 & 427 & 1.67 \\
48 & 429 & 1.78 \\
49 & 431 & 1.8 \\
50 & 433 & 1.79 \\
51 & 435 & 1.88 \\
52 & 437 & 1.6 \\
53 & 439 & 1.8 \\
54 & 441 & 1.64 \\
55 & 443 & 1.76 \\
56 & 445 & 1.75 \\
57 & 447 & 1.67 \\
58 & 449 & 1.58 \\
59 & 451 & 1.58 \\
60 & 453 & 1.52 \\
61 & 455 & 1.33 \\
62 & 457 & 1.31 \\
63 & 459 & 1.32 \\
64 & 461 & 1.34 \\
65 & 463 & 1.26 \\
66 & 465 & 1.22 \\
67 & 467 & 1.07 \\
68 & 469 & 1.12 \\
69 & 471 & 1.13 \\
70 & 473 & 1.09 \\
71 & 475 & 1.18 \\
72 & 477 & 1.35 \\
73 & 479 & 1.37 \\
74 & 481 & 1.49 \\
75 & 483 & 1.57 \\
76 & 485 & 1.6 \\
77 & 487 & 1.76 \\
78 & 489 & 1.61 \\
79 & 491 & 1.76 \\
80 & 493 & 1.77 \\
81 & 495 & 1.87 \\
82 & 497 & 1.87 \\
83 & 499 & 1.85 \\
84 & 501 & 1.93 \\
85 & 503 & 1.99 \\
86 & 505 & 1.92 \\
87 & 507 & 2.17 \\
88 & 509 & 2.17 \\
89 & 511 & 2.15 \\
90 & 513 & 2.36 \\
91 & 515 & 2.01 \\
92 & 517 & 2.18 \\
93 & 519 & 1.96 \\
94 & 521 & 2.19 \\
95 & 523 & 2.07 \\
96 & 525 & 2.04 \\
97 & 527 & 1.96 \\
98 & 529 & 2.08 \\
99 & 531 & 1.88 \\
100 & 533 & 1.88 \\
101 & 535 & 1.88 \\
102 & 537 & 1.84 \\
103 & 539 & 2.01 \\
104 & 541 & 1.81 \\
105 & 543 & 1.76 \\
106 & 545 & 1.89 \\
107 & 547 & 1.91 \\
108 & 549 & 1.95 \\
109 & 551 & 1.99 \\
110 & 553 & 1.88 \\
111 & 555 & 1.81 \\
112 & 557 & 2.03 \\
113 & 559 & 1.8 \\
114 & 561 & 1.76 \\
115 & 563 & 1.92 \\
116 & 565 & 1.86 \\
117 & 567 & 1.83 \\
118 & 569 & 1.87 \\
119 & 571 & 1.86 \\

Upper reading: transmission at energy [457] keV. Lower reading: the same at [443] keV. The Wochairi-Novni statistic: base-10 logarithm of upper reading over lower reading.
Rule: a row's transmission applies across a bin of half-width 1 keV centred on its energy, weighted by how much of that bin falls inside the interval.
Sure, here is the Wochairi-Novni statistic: -0.13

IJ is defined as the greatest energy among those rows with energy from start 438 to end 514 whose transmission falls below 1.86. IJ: 499 keV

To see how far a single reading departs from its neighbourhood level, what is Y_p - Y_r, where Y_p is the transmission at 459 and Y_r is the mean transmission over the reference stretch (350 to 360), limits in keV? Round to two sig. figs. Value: -0.87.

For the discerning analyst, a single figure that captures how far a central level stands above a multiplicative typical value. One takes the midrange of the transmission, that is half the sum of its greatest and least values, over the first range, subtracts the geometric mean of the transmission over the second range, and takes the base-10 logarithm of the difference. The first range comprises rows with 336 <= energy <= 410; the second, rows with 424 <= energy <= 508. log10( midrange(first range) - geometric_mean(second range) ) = -0.31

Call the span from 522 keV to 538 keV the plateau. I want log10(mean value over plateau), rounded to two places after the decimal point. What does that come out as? 0.29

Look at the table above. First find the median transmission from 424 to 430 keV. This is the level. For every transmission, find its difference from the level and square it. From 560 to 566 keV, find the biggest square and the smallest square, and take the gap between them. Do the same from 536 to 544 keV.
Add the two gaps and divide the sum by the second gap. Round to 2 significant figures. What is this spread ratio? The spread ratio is 1.5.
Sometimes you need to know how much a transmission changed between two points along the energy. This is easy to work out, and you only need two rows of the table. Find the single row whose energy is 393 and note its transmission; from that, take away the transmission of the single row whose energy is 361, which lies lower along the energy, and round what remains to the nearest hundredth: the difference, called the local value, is -0.43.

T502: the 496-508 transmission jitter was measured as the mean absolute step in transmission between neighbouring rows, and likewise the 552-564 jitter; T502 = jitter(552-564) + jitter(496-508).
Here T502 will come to 0.24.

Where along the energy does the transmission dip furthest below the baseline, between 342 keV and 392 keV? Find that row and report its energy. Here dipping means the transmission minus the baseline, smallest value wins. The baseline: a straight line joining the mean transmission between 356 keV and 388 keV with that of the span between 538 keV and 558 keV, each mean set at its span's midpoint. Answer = 391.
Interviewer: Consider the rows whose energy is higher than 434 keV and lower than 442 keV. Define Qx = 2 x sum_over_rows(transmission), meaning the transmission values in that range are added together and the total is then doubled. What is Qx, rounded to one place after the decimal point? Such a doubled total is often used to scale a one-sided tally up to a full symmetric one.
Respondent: 13.8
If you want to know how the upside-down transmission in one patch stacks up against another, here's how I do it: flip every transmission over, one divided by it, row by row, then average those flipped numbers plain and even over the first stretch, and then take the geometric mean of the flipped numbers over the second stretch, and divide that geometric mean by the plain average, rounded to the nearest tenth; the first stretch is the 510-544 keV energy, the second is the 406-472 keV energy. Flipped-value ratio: 1.3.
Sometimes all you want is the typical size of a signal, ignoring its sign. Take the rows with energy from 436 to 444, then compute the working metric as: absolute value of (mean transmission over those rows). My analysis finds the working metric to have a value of 1.7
